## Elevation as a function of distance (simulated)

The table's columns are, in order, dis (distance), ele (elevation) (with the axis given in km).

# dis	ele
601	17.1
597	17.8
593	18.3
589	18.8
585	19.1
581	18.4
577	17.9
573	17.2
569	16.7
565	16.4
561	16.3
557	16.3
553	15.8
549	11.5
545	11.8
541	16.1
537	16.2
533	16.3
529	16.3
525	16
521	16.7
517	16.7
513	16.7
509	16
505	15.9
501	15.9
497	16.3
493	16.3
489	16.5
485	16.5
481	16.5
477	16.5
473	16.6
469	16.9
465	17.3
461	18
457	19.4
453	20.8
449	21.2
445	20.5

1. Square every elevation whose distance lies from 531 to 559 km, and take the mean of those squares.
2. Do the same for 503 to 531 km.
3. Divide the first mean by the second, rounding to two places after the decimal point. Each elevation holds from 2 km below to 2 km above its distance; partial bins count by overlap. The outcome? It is 0.84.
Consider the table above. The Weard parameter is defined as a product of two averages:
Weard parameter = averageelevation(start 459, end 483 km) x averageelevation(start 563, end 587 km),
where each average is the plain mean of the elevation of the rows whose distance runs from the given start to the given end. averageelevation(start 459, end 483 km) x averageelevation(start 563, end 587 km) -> 299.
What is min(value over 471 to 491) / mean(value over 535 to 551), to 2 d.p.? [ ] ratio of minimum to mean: 1.19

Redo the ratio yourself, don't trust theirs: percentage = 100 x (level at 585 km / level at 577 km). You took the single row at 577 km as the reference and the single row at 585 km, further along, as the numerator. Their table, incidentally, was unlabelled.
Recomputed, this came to 107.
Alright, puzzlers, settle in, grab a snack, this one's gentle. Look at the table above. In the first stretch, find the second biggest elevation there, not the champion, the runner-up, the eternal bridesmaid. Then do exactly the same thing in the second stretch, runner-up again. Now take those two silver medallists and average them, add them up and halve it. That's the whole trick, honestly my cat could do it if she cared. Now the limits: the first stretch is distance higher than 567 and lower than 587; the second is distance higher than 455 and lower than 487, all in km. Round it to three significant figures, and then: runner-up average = 18.2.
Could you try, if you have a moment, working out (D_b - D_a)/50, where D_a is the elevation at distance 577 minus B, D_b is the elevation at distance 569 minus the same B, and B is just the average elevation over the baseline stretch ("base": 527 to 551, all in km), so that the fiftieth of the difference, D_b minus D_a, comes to -0.02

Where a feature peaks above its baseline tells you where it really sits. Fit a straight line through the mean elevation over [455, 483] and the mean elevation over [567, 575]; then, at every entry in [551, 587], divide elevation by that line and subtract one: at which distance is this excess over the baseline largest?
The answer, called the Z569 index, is 585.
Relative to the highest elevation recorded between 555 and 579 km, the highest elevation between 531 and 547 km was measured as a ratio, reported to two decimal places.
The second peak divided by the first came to 0.91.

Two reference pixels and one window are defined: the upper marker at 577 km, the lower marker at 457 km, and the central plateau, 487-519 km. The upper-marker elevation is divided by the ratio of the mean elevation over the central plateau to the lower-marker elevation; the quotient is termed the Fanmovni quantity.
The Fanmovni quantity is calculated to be 21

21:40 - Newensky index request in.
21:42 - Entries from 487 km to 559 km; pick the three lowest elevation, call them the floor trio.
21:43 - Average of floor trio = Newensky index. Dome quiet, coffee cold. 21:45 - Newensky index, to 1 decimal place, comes 13.0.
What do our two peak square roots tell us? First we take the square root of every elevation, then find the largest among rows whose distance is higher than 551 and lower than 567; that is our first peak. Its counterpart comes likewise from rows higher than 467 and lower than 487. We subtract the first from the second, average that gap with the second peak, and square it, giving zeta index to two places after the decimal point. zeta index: 4.35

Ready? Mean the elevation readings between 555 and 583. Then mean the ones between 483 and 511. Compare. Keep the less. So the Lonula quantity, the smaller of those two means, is 16.2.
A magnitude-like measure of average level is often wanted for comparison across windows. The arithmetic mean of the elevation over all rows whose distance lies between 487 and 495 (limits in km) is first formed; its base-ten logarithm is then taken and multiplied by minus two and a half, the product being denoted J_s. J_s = -3.037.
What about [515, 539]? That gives -3.035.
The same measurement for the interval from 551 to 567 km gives -3.024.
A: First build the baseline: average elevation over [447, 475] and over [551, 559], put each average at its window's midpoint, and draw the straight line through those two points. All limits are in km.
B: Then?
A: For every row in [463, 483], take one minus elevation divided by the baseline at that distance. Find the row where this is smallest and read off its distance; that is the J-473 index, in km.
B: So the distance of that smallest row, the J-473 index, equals 465 km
